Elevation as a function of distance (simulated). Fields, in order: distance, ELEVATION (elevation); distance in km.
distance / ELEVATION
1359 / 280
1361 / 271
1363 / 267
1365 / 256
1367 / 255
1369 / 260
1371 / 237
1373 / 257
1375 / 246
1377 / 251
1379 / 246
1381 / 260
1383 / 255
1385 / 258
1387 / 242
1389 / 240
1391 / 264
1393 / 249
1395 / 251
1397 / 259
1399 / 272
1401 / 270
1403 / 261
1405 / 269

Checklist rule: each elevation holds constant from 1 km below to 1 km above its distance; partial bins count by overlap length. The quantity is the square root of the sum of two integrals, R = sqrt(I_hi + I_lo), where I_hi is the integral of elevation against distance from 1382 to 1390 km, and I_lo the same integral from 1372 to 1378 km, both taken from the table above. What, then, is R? 59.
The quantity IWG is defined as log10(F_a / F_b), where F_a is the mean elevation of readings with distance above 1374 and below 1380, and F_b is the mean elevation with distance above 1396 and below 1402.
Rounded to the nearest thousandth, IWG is -0.033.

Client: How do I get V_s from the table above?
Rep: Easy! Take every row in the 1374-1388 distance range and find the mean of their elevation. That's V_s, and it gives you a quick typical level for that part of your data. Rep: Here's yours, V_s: 251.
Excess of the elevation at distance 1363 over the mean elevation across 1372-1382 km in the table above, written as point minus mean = 15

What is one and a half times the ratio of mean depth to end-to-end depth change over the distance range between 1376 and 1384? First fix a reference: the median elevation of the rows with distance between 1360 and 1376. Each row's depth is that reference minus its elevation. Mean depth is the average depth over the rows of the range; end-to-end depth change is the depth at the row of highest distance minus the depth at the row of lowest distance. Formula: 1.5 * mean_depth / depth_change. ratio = -1.3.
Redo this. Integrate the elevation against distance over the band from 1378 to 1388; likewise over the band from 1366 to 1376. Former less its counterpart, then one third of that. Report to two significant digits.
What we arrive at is 4.0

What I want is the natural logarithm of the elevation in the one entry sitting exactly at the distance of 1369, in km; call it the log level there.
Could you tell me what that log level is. 5.56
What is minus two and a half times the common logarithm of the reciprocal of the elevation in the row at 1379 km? 5.98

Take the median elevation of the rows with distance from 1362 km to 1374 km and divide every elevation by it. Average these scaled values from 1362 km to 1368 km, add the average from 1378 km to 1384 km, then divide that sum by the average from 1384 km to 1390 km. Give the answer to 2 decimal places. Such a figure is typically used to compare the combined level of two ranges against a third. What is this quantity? 2.08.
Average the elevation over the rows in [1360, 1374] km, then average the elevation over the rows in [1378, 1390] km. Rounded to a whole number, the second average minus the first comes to -7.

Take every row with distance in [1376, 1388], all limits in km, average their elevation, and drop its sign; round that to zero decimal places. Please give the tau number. 252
